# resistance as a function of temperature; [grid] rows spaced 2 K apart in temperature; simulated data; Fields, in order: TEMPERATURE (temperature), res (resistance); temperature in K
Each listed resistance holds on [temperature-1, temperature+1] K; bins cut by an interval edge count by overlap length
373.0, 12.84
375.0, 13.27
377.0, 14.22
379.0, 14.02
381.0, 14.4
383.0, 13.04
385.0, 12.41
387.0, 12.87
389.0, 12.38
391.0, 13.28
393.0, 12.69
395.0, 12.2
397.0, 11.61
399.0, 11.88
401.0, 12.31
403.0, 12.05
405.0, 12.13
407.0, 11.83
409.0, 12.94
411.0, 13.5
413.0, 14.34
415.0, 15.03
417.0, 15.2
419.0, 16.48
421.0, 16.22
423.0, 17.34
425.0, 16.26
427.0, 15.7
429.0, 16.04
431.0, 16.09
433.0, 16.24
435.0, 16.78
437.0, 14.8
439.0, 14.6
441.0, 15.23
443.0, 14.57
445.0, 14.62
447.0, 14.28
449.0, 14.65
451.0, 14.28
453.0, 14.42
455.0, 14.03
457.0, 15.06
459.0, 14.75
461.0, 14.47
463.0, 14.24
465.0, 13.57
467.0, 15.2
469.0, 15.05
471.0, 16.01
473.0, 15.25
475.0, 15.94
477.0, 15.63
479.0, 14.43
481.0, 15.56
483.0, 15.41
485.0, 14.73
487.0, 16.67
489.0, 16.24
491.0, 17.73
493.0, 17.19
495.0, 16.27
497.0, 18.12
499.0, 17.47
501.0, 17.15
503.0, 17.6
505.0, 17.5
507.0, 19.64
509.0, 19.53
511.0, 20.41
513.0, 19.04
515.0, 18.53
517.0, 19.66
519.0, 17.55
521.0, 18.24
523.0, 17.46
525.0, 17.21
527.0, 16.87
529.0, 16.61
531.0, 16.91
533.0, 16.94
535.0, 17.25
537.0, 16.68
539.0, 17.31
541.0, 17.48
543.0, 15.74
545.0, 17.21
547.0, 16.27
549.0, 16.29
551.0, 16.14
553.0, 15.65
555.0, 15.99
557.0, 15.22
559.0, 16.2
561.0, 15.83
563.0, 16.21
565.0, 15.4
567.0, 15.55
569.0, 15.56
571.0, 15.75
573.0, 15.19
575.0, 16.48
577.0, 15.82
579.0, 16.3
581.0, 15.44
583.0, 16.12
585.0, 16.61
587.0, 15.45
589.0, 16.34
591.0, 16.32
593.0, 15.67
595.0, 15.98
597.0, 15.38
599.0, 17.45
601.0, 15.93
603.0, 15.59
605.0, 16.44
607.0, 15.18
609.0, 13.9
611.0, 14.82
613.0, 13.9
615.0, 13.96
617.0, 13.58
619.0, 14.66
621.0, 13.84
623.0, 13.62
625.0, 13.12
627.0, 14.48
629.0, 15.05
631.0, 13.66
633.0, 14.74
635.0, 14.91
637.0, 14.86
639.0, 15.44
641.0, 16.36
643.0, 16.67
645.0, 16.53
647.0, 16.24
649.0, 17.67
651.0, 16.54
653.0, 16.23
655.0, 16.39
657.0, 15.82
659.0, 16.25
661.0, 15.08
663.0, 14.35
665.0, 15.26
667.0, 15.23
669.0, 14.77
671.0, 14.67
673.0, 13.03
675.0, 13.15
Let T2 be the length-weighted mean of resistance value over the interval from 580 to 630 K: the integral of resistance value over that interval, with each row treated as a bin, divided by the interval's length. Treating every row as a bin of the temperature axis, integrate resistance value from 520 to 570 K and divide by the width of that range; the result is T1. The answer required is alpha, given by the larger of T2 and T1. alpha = 16.5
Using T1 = 16.5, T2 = 15.2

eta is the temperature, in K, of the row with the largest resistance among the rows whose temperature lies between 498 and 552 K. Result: 511.0 K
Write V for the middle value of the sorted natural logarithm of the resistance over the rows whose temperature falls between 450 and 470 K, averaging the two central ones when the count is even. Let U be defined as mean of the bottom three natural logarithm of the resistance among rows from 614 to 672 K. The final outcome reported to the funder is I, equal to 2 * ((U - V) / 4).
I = -0.04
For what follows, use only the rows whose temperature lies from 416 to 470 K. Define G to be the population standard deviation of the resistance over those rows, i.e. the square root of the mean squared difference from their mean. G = 0.9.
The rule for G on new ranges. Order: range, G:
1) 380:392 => 0.7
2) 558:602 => 0.5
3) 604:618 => 0.9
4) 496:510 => 0.9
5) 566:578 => 0.4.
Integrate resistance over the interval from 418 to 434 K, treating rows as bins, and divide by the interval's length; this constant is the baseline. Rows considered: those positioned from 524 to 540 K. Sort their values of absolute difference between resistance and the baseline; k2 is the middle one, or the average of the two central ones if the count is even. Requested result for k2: 0.6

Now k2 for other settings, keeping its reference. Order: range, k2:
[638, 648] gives 0.2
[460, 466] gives 2.1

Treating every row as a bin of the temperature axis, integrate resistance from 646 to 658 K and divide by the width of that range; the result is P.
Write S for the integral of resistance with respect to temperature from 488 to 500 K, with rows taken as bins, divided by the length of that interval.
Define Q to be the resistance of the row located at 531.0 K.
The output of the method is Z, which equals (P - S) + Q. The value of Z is 16.2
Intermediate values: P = 16.5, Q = 16.91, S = 17.2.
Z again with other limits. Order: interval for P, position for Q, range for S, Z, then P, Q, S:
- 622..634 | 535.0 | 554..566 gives 15.6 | 14.1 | 17.25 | 15.8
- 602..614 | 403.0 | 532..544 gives 10.1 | 15.0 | 12.05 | 16.9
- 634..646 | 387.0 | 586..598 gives 12.8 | 15.8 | 12.87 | 15.9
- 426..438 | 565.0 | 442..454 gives 16.9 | 15.9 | 15.4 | 14.5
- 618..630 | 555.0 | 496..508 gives 12.2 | 14.1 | 15.99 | 17.9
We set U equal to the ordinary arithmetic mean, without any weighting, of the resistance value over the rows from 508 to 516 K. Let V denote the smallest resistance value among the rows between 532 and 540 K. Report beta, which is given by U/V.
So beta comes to 1.16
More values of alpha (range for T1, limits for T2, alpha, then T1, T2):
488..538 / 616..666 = 17.8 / 17.8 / 15.3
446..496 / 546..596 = 15.9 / 15.2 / 15.9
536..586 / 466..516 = 16.9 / 16.1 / 16.9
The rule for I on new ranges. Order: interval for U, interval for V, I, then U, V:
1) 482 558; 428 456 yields 0.02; 2.72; 2.68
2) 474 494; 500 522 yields -0.11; 2.70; 2.92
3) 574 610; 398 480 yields 0.00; 2.69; 2.69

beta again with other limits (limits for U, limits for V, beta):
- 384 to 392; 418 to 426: 0.79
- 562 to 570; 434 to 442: 1.07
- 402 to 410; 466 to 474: 0.81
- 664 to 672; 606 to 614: 1.08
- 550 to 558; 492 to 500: 0.97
